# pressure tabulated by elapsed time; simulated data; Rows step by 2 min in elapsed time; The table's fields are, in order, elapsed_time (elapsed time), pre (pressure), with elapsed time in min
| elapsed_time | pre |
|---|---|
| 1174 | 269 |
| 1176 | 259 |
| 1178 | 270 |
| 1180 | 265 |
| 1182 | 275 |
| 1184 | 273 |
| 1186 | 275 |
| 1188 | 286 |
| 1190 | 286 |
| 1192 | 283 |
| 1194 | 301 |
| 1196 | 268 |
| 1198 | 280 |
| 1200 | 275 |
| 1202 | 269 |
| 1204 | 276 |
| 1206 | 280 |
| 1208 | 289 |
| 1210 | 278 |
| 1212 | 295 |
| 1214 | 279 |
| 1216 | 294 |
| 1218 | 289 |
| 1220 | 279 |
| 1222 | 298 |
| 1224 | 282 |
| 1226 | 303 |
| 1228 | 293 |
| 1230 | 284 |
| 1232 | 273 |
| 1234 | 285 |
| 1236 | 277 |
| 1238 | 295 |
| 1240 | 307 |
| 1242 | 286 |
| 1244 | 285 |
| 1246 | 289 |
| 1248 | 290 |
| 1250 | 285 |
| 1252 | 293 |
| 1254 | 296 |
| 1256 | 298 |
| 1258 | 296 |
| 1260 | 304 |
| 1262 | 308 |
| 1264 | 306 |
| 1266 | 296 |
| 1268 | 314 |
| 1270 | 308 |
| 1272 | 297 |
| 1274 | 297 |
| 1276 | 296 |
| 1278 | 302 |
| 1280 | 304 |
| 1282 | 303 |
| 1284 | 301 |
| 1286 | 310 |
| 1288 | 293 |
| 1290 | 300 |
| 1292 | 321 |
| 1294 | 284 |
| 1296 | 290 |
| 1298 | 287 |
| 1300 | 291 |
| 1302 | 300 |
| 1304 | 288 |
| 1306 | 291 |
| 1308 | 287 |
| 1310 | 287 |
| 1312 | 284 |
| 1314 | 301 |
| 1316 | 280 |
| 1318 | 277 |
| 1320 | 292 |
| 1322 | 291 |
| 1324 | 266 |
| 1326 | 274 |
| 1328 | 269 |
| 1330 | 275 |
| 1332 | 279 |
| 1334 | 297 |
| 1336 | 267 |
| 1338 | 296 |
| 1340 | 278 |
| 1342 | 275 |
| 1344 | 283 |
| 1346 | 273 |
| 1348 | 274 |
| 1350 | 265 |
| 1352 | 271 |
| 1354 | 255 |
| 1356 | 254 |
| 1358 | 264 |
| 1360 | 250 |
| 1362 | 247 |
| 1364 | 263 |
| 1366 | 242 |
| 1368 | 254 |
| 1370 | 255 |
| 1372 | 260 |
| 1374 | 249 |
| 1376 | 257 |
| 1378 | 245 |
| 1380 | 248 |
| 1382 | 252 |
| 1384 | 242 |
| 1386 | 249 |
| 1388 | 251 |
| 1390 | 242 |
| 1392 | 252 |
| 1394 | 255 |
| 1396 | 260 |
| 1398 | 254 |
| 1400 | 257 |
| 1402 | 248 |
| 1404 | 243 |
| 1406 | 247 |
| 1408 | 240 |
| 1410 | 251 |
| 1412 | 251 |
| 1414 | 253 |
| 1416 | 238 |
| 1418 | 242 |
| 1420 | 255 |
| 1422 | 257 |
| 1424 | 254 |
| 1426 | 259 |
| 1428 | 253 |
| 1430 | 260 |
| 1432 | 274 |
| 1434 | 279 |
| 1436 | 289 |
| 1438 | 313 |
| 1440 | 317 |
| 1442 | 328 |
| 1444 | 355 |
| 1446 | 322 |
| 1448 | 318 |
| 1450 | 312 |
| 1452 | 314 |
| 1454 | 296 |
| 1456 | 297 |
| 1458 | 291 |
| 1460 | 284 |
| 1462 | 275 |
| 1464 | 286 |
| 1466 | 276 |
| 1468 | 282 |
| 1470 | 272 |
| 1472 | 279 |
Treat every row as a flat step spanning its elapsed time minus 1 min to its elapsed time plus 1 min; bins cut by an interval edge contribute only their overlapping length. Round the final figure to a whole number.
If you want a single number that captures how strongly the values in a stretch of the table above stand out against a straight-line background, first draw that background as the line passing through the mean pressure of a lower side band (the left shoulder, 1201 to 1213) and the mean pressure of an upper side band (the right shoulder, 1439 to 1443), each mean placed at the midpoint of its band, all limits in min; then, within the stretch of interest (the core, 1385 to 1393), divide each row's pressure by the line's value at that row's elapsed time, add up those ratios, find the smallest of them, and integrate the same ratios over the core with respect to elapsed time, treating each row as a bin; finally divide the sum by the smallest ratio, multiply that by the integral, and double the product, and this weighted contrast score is 52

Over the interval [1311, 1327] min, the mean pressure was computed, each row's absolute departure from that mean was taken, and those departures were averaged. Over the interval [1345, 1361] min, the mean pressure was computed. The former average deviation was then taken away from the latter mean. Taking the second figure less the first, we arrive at 254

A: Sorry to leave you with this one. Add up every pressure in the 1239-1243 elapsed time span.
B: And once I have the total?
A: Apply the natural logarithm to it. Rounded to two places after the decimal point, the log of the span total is 6.39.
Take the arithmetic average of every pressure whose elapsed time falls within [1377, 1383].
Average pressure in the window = 248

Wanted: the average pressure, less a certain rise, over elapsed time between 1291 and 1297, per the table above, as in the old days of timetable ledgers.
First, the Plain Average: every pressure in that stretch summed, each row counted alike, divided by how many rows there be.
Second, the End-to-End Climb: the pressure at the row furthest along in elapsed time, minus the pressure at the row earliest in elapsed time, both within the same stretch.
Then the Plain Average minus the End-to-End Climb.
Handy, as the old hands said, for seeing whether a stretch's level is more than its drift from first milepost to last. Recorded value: 329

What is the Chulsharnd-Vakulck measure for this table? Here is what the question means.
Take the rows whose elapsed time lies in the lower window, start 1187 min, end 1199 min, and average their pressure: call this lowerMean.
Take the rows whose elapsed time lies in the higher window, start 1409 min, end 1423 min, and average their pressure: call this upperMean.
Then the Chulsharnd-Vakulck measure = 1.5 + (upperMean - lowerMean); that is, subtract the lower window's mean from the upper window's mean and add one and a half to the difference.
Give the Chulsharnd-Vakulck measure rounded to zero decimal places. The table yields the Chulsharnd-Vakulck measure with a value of -33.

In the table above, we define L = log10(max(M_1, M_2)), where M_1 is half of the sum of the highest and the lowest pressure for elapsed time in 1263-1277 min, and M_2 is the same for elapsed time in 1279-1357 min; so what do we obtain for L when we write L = 2.48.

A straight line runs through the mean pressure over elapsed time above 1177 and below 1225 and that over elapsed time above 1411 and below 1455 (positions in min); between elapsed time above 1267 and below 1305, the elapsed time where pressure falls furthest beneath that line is 1294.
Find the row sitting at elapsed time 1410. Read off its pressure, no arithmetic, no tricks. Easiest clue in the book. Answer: 251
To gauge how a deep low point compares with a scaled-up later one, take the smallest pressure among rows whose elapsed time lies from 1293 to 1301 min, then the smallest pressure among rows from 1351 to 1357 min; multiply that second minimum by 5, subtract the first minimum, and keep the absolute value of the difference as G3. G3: 986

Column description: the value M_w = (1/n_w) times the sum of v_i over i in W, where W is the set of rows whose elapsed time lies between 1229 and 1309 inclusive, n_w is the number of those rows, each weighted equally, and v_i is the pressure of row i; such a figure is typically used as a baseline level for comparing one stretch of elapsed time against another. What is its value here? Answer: 295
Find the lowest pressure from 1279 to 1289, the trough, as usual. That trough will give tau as 293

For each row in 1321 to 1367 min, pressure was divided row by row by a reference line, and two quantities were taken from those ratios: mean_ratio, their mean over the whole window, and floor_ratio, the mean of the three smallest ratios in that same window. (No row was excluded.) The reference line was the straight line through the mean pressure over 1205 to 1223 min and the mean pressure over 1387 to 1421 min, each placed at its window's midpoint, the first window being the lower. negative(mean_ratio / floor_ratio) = -1.08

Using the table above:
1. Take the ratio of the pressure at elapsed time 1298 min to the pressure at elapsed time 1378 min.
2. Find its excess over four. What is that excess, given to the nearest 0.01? -2.83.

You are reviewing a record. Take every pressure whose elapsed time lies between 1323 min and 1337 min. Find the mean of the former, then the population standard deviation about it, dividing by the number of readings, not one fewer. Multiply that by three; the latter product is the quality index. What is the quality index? 30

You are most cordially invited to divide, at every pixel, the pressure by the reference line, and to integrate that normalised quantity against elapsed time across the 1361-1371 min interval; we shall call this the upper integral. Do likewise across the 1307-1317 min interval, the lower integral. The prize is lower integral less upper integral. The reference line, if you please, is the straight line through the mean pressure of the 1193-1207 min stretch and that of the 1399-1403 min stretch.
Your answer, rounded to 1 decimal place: 1.1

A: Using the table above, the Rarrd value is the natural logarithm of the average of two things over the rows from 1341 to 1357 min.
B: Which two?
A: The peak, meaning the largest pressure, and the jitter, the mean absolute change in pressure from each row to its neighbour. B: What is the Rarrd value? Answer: 4.98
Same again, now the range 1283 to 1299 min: 5.12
